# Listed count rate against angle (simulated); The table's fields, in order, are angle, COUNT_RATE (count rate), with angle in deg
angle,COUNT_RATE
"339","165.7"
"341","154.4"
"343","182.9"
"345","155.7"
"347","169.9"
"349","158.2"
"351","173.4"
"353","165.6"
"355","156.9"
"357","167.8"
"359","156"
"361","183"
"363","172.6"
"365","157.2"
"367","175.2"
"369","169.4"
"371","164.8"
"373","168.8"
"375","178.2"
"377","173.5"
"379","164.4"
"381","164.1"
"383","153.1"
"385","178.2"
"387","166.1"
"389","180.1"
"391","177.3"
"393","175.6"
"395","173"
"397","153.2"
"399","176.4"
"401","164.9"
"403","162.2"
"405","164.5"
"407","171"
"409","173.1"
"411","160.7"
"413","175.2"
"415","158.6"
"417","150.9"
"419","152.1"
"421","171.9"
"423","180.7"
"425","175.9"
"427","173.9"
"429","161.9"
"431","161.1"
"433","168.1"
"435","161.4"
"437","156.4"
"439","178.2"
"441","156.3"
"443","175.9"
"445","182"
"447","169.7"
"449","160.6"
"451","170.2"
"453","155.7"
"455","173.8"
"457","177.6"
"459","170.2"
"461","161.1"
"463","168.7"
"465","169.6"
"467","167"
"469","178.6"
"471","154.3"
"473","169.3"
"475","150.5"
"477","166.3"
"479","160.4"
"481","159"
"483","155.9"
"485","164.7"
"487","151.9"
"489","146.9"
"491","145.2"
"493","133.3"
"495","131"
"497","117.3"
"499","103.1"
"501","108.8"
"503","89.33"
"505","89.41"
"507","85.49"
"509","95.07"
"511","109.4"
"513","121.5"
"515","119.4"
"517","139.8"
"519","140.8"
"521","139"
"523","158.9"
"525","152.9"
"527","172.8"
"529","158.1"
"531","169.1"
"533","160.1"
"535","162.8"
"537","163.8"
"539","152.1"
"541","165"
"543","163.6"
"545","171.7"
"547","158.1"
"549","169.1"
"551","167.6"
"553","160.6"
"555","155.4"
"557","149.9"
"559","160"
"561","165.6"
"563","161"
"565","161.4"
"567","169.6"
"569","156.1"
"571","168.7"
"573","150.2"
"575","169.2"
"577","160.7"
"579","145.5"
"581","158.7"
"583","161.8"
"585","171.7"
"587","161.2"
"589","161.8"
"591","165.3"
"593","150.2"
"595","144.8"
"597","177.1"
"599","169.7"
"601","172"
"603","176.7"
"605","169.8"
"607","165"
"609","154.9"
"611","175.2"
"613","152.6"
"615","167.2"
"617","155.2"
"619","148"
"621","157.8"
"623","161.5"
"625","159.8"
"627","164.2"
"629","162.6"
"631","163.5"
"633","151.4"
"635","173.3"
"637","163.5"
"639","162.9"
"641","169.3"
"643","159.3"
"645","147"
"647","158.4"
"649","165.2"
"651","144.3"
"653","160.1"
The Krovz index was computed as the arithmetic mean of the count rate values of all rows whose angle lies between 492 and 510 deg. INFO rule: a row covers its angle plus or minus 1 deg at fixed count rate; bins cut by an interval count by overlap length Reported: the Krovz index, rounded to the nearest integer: 106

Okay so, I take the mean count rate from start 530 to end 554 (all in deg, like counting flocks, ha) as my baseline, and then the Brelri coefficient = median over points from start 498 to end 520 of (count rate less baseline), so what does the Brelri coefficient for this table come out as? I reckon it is -55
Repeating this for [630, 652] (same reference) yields -1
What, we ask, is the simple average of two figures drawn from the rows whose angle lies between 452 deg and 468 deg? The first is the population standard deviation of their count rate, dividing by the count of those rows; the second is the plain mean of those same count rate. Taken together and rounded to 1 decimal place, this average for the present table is 87.2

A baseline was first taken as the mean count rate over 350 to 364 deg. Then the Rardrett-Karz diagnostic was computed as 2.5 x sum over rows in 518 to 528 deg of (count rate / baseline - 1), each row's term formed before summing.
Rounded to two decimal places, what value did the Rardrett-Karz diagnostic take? -1.12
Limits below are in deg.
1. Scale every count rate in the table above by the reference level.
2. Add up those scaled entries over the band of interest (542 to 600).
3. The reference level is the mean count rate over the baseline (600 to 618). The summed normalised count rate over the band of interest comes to 28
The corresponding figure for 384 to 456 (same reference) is 37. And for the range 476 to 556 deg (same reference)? 35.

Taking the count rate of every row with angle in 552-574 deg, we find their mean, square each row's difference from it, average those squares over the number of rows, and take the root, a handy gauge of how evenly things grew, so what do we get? 6.3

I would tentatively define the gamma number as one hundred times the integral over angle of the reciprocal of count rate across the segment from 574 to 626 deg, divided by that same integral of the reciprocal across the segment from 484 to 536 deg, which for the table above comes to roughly 79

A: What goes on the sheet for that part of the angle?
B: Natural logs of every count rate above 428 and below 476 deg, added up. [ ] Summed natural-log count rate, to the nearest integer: 123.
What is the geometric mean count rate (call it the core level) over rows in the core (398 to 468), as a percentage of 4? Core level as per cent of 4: 4179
